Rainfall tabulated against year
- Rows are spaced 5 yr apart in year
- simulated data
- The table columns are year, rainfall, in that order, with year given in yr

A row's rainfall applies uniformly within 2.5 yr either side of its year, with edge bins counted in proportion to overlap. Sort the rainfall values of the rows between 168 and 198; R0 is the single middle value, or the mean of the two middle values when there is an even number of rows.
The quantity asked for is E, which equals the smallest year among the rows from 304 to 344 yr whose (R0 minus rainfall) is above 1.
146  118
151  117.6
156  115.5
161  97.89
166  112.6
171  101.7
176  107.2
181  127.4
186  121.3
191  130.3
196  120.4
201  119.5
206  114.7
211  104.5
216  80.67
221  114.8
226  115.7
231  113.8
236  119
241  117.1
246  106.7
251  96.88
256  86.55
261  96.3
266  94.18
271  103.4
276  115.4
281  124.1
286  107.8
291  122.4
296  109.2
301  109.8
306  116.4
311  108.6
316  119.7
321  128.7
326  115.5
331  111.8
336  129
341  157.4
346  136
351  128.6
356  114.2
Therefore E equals 306 yr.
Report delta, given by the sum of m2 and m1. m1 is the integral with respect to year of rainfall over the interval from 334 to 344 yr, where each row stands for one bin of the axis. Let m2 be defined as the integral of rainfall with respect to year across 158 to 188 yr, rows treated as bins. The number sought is 4773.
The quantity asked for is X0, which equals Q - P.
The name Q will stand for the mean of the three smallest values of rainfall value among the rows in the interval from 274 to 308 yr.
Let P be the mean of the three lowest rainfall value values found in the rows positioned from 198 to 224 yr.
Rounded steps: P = 100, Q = 109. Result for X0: 9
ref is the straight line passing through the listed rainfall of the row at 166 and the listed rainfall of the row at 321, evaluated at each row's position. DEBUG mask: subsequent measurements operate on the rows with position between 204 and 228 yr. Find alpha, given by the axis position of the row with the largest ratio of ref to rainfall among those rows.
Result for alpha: 216 yr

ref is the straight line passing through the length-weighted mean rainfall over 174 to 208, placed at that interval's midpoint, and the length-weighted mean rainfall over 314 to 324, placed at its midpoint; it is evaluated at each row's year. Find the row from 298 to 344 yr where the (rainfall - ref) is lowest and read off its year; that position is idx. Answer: 311 yr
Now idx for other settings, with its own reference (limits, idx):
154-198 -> 161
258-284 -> 266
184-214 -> 211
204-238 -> 216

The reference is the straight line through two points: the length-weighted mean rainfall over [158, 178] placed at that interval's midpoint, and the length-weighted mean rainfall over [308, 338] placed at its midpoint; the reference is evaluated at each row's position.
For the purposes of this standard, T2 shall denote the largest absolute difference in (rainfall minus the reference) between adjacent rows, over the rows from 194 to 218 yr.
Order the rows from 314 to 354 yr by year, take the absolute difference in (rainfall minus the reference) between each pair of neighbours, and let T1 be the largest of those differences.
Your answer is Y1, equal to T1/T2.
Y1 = 1.2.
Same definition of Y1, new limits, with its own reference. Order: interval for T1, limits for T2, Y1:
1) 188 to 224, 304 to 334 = 2.5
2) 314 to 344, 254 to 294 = 1.7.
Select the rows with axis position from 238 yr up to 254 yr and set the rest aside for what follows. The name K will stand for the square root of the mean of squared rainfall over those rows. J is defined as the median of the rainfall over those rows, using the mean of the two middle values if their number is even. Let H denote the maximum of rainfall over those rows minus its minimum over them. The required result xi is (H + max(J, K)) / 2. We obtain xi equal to 64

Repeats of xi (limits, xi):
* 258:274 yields 54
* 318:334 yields 68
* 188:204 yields 67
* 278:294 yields 69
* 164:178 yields 59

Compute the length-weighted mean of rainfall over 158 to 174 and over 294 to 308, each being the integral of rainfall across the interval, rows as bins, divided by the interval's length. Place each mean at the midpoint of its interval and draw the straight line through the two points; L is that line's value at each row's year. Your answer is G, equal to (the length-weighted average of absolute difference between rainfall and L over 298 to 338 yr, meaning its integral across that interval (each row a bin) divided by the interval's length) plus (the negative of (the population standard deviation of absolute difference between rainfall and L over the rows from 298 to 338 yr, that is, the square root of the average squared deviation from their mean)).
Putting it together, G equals 1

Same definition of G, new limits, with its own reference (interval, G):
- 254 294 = 5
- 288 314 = 1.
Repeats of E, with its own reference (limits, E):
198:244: 201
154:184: 156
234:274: 236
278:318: 286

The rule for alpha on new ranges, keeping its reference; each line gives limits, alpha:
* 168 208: 171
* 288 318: 311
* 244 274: 256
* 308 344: 311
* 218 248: 246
